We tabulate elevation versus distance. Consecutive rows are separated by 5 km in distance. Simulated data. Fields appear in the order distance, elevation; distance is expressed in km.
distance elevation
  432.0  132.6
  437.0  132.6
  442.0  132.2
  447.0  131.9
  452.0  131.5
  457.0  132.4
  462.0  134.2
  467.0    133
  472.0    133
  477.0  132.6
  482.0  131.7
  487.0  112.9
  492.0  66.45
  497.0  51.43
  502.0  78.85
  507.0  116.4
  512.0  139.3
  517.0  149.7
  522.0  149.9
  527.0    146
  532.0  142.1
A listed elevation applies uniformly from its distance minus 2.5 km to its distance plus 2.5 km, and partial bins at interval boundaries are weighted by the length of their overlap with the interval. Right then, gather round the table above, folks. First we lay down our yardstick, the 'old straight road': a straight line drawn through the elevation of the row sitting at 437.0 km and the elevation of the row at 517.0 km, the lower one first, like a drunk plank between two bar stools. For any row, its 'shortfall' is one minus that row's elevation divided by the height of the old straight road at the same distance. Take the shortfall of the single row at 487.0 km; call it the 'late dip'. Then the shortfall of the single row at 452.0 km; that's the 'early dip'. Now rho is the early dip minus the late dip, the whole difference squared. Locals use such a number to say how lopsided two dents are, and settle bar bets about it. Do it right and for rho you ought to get 0.03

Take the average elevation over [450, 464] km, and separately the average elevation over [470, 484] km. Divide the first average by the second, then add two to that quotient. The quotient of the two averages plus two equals 3.002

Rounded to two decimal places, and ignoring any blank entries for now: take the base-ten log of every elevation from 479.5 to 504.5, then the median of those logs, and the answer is 1.90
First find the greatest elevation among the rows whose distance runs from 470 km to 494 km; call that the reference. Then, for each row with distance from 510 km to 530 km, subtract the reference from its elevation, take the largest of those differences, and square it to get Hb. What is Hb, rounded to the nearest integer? 286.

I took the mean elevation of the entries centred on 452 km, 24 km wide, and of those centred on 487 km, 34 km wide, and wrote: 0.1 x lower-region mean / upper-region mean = 0.13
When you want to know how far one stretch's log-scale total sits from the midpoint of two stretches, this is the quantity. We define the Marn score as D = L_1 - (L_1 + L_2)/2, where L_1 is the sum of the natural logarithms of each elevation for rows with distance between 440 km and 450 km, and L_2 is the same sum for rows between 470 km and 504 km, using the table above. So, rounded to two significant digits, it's -11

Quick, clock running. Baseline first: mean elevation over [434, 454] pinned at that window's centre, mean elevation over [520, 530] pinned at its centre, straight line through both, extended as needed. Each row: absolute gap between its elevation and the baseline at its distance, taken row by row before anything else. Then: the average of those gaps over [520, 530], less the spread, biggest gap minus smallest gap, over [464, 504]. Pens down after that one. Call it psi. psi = -85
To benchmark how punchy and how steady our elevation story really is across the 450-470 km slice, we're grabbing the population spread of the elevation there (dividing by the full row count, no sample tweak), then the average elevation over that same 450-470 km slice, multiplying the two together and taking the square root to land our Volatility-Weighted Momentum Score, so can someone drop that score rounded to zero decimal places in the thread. 11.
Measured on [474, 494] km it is 55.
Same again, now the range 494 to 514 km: 57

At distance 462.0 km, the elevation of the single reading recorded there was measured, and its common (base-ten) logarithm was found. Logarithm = 2.13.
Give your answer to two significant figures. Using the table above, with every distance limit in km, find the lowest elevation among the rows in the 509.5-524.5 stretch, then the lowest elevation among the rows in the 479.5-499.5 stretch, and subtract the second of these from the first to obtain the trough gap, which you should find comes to 88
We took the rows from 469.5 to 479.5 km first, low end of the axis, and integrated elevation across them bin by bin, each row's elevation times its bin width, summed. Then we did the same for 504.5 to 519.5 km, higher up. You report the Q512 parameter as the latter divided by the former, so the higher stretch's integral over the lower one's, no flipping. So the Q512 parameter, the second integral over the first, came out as 1.5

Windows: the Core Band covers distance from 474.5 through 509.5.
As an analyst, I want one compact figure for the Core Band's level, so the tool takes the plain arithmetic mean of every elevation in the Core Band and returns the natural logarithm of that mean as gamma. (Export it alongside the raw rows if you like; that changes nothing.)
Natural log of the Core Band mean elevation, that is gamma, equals 4.59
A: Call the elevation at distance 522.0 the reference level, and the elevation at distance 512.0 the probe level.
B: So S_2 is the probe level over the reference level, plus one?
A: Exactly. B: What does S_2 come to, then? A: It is 1.93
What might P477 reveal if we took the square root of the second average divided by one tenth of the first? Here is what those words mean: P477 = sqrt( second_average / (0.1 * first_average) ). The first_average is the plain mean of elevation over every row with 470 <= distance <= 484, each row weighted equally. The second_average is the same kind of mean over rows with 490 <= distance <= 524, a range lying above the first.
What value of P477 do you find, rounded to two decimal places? 2.85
